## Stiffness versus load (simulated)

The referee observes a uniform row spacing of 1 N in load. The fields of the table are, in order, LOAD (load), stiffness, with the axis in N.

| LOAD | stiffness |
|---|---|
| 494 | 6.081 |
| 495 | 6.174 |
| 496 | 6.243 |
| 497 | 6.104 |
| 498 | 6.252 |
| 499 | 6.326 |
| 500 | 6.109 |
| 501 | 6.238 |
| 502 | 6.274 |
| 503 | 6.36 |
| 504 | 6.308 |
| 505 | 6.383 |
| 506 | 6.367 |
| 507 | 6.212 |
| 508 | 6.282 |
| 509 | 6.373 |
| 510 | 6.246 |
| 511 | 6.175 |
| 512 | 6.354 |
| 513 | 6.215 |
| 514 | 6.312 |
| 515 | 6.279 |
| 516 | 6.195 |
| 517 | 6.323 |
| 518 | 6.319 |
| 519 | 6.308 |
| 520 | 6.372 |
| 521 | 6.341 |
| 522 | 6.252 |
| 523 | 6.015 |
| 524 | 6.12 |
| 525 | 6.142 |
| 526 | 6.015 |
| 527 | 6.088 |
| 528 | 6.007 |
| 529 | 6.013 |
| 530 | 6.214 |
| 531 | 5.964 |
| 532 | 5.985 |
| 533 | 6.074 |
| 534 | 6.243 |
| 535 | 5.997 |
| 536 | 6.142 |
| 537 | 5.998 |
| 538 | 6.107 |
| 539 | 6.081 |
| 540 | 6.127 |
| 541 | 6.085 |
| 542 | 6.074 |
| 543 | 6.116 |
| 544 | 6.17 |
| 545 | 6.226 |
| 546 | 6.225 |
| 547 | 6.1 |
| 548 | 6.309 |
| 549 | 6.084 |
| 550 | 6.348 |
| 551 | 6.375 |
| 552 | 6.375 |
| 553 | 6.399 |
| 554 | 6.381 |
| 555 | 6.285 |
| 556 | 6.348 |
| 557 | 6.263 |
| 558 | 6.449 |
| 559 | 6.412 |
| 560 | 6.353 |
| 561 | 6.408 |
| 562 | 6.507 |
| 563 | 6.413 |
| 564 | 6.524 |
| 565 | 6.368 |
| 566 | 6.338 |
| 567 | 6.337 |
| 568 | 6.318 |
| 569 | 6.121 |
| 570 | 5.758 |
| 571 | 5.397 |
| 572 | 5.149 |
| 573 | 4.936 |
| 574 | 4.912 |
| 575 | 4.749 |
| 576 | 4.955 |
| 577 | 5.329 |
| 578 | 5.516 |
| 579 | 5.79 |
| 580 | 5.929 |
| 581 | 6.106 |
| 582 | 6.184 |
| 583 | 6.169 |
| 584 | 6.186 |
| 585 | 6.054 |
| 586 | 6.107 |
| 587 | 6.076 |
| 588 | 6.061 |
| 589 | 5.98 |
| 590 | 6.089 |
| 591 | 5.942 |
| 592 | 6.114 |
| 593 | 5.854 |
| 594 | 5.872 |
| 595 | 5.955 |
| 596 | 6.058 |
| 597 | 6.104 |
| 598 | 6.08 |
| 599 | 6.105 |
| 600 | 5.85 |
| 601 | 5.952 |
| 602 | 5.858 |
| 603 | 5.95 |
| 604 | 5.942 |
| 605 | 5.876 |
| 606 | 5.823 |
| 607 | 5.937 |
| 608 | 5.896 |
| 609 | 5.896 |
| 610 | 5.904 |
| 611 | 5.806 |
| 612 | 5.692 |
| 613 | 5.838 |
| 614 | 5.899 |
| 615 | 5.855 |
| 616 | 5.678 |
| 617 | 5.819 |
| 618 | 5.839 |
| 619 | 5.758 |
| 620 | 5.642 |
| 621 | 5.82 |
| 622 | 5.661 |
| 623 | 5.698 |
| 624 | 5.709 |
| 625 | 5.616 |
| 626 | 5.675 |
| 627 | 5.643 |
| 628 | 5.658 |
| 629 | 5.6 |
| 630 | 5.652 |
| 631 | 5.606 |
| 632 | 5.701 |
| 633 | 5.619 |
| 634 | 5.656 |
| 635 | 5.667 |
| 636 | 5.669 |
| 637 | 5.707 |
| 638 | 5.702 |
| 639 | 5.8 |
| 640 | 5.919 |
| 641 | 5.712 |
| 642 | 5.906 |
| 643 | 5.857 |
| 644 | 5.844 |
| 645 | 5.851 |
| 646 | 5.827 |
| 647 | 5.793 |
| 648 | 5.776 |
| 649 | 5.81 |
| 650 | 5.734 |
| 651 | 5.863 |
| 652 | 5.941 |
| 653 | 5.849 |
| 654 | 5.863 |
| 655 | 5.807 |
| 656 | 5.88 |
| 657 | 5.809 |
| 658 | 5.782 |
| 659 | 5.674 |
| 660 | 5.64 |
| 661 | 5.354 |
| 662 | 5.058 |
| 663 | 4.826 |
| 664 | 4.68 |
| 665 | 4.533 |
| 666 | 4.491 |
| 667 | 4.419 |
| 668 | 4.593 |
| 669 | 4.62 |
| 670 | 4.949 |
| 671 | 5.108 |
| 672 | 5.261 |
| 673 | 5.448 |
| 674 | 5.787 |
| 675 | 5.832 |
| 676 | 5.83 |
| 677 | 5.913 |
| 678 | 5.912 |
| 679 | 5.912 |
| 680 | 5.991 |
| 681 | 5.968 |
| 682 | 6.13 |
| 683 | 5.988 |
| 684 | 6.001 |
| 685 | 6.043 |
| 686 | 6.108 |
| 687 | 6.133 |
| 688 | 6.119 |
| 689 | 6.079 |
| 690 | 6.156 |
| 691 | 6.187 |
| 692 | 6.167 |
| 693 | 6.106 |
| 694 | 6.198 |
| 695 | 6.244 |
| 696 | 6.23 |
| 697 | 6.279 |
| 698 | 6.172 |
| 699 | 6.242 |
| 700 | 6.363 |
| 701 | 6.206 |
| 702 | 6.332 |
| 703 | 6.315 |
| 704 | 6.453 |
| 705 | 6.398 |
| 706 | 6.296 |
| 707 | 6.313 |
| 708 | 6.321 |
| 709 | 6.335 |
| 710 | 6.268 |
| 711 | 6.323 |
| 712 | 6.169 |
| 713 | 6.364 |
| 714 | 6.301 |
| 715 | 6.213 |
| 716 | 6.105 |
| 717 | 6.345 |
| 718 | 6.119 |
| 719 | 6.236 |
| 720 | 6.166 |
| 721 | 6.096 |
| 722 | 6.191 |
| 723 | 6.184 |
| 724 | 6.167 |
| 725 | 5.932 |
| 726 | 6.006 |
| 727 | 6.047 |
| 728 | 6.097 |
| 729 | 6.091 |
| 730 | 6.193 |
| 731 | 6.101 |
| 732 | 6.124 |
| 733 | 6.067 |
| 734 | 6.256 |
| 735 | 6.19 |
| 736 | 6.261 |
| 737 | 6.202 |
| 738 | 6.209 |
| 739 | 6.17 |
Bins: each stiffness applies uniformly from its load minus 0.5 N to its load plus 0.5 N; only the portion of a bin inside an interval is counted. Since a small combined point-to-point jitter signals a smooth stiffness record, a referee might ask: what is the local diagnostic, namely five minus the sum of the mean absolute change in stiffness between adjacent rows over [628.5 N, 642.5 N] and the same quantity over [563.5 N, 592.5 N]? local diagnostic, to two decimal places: 4.78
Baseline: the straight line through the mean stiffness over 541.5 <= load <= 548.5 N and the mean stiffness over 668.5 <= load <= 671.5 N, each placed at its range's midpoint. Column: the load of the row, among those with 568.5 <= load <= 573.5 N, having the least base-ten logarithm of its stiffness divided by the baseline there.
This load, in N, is 573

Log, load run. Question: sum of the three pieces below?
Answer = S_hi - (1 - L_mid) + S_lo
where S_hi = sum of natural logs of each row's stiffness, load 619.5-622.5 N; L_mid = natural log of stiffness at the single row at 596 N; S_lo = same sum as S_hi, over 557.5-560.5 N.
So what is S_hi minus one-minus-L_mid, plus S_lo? 11.6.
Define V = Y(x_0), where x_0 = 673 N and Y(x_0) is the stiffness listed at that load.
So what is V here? 5.448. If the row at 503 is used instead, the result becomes 6.36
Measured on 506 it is 6.367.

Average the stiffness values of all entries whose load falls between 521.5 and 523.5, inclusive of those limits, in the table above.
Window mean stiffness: 6.1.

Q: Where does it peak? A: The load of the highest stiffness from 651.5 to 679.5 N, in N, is 652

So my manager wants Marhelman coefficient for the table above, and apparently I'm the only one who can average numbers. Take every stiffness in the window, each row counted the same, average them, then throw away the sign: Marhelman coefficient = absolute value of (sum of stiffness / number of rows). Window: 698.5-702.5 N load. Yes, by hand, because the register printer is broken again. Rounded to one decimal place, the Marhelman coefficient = 6.3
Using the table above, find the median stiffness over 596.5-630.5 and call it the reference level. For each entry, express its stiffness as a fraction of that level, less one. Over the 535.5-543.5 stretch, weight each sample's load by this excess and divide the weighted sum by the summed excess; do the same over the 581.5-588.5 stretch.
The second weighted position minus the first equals 45.1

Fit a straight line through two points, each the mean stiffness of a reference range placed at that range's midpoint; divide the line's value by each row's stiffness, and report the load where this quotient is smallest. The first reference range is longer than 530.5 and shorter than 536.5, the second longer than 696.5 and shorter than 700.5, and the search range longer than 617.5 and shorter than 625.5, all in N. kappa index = 618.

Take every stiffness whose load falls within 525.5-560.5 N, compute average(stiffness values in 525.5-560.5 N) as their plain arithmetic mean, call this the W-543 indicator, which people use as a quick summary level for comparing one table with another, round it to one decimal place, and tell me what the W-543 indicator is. 6.2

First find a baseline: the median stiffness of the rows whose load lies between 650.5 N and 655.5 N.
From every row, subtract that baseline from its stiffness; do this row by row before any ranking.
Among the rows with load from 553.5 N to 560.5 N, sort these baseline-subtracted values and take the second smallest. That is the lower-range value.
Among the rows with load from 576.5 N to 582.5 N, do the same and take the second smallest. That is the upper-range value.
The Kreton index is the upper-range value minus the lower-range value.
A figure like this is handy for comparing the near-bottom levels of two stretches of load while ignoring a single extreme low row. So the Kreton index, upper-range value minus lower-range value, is -0.77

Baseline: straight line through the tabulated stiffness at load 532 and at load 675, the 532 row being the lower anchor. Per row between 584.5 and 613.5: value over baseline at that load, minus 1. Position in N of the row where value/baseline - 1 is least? 612 N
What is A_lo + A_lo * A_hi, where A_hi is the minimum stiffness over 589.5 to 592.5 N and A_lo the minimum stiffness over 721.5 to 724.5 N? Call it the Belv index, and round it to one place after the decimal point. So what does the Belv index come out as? 42.8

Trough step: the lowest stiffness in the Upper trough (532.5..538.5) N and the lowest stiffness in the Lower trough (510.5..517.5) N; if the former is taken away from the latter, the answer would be 0.18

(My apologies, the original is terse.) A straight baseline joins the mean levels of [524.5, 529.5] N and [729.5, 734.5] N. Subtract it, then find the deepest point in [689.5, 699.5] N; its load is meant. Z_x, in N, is 693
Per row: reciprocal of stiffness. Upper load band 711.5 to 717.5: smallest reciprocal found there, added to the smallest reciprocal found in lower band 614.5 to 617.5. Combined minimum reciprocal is 0.328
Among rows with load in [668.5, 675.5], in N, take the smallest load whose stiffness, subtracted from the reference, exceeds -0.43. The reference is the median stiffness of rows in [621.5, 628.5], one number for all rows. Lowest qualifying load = 669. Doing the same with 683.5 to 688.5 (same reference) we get 684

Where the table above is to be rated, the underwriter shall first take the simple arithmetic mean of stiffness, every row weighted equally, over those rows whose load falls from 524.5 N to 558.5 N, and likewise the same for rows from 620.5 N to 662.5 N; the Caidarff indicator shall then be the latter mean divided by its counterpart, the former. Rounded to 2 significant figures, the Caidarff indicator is 0.93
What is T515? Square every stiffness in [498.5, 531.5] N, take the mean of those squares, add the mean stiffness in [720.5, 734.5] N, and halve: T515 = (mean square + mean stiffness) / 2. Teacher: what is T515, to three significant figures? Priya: 22.5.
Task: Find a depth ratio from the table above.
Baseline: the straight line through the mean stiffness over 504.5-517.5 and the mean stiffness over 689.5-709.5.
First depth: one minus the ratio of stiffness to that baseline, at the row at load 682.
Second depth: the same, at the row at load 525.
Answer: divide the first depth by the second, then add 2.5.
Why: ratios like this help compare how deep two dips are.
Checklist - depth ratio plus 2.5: 3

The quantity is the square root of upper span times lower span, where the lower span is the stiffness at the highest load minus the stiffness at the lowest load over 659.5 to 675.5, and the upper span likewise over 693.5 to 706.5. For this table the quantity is 0.14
